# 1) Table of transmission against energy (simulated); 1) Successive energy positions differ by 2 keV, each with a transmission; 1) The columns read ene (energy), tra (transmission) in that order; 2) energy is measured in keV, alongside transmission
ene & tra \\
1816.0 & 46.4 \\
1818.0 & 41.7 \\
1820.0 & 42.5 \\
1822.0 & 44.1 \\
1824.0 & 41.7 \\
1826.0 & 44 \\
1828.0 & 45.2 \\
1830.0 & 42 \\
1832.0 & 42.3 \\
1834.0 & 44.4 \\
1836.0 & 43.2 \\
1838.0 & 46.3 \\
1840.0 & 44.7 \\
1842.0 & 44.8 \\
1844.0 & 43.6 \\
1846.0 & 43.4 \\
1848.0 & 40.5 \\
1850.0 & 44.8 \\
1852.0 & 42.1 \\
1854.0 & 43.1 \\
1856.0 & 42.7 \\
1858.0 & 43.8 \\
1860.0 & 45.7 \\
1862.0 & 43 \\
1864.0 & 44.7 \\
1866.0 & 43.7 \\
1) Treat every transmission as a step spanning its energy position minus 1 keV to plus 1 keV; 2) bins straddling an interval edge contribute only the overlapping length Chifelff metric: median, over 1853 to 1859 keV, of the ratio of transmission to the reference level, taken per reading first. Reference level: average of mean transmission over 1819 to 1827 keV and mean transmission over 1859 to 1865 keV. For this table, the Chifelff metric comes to 0.98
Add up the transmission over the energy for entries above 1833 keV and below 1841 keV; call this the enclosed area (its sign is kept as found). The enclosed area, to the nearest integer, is 357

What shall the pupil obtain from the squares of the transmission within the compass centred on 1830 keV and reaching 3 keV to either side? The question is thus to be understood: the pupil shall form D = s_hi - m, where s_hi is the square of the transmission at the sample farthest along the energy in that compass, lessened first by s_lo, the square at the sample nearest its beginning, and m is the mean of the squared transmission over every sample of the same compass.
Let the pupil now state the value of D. -2119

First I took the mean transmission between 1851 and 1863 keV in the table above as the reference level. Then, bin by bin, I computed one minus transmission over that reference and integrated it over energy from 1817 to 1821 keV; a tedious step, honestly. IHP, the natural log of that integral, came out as -2.12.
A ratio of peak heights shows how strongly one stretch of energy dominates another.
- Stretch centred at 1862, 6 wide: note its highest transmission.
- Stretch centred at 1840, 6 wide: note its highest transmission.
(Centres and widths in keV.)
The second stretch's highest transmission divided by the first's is 1.01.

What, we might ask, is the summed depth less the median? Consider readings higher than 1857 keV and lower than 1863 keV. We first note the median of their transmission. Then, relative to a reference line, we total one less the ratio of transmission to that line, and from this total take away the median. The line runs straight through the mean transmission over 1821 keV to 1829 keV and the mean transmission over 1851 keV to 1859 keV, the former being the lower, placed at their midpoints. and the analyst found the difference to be -43.9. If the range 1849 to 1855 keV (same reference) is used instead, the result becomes -43.1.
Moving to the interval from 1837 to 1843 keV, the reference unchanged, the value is -44.9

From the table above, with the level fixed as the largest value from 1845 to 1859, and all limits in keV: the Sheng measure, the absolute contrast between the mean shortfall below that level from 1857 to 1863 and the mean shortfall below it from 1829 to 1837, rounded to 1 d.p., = 1.2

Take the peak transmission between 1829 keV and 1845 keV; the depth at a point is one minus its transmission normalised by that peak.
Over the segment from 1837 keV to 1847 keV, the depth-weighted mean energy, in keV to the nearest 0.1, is 1843.6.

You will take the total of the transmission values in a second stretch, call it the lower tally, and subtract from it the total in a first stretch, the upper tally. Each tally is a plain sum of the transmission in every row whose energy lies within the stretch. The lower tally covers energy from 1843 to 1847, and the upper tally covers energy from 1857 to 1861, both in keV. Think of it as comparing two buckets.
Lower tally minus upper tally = -2.5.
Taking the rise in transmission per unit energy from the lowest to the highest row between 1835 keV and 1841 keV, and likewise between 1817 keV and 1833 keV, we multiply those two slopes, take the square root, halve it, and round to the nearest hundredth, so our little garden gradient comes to 0.06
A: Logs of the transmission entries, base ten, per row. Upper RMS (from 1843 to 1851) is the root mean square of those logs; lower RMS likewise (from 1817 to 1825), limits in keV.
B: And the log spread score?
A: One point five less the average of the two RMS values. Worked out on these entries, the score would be -0.131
